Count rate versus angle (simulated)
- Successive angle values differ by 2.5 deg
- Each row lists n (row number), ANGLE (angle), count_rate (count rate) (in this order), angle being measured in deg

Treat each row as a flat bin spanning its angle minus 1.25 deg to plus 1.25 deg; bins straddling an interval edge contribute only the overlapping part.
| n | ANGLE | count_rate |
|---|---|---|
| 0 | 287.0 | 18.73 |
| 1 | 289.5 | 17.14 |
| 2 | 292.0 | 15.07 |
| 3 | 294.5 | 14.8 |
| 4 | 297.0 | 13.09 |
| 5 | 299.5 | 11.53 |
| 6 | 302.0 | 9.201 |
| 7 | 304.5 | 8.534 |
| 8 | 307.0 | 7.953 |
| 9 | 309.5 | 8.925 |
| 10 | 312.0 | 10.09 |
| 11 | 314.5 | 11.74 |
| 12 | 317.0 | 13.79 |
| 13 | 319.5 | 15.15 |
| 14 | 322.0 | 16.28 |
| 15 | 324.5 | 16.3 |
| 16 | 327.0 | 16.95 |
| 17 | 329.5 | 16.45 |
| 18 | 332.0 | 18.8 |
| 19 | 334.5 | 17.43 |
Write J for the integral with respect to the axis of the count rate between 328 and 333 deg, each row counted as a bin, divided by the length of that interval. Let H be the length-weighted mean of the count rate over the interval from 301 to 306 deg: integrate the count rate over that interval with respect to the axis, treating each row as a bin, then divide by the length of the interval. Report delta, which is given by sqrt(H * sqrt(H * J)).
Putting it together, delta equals 10.5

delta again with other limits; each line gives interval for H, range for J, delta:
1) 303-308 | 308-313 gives 8.6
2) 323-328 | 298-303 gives 14.8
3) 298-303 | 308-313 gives 10.3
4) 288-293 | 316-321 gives 15.8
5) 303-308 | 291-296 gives 9.6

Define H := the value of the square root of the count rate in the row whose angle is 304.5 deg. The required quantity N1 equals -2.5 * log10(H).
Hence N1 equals -1.16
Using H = 2.9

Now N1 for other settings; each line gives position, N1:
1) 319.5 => -1.48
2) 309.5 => -1.19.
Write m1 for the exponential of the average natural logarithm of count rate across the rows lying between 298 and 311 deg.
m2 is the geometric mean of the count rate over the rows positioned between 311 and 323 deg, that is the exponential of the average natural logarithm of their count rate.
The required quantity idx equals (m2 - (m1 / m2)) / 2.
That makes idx 6.3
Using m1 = 9.2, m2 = 13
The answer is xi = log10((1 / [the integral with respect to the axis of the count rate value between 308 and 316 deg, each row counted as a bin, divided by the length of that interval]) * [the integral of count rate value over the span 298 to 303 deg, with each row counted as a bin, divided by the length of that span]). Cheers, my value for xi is 0.01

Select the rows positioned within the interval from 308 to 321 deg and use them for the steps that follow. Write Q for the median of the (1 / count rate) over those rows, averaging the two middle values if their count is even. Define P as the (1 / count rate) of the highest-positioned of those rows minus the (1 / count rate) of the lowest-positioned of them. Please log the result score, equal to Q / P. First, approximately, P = -0.046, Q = 0.085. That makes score -2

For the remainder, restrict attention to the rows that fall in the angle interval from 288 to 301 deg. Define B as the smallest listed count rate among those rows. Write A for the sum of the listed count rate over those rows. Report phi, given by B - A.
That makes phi -60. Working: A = 72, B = 11.53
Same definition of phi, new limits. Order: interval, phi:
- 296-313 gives -61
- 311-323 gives -57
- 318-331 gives -66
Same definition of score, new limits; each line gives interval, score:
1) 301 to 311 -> 34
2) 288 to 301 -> 2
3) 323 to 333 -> -7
